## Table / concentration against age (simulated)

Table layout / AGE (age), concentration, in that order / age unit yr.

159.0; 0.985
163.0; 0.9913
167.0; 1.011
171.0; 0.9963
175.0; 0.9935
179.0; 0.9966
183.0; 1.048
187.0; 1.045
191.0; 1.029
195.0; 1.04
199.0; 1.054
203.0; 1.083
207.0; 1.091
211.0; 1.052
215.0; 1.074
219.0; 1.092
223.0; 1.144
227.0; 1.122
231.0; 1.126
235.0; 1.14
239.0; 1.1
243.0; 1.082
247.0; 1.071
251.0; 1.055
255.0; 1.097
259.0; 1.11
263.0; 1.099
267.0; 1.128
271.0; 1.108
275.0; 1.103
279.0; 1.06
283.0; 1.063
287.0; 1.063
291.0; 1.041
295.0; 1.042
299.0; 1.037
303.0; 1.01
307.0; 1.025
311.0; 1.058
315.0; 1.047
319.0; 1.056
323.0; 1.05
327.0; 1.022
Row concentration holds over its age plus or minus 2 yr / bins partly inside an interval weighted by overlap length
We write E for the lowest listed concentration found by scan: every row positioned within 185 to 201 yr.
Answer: 1.029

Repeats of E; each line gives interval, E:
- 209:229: 1.052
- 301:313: 1.01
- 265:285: 1.06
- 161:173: 0.9913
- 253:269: 1.097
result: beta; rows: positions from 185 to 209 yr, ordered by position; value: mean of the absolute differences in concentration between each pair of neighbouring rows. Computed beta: 0.016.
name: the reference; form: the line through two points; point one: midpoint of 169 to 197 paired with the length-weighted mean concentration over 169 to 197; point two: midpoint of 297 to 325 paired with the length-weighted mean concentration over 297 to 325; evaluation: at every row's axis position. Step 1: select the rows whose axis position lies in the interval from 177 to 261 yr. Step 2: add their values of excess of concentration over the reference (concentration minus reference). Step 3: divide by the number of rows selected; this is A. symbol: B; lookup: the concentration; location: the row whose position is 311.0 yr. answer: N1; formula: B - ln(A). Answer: 4.0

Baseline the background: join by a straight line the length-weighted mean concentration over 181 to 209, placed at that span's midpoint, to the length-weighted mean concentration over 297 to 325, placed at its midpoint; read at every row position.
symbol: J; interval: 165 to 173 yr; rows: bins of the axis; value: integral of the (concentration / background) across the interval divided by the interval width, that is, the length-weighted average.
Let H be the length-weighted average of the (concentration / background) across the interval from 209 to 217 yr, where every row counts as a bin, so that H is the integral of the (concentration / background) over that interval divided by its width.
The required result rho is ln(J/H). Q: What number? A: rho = -0.063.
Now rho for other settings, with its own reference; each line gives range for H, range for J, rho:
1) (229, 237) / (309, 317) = -0.064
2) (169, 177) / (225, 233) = 0.129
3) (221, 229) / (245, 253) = -0.061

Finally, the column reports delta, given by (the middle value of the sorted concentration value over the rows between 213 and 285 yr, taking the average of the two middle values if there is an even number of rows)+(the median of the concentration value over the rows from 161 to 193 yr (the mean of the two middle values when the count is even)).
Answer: 2.103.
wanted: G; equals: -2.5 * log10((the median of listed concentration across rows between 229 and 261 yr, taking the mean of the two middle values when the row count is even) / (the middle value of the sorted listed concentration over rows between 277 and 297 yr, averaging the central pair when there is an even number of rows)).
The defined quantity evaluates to -0.04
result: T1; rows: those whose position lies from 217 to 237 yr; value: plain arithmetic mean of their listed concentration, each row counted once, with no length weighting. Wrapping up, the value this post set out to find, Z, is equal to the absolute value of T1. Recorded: 1.12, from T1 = 1.12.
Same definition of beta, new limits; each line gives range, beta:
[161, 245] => 0.020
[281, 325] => 0.013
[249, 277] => 0.020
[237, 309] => 0.017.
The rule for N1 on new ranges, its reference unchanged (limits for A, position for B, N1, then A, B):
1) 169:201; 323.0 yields 6.6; 0.004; 1.05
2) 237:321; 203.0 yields 4.5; 0.034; 1.083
